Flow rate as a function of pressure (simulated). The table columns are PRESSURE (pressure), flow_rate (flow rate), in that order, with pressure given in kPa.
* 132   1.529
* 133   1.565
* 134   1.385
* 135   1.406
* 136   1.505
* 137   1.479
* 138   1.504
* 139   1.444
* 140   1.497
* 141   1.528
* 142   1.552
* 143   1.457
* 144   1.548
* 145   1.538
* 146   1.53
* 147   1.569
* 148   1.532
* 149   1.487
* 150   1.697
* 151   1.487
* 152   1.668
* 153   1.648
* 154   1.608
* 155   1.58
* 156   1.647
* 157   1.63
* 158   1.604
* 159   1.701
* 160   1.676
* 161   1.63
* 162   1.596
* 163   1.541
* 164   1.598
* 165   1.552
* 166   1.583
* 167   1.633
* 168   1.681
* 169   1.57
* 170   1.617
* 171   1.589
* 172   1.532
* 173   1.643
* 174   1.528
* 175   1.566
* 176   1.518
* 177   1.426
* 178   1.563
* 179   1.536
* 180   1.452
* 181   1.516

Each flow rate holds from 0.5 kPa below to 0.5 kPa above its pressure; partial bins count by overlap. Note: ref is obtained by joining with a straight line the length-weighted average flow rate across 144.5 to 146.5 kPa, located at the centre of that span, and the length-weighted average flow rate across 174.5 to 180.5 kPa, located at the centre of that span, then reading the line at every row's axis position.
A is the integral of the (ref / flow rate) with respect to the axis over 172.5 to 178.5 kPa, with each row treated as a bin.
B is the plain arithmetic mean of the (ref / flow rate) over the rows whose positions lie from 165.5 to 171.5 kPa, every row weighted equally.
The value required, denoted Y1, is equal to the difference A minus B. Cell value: 4.96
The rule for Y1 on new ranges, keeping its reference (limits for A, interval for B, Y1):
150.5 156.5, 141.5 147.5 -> 4.71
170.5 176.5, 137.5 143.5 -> 4.79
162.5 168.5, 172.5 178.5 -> 4.73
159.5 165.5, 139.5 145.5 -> 4.70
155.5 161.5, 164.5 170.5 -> 4.61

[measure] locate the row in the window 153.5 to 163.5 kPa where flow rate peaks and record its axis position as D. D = 159 kPa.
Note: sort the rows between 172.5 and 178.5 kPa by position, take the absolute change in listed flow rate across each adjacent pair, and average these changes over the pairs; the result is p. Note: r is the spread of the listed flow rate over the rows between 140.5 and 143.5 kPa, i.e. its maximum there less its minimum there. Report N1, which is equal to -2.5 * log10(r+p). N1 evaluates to 1.9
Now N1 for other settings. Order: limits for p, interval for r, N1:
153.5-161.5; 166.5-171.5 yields 2.0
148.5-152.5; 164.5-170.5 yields 1.2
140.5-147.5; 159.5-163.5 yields 1.9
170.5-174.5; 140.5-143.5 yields 1.8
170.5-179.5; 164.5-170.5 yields 1.7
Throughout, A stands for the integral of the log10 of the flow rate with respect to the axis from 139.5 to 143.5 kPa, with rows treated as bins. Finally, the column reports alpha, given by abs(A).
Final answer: 0.71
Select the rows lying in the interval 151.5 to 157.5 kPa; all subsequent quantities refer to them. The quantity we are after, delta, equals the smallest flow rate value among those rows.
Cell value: 1.58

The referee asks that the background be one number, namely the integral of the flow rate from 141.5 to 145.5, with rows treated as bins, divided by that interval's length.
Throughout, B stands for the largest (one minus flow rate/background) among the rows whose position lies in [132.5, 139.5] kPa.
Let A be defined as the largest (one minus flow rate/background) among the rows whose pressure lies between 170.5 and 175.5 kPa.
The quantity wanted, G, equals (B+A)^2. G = 0.008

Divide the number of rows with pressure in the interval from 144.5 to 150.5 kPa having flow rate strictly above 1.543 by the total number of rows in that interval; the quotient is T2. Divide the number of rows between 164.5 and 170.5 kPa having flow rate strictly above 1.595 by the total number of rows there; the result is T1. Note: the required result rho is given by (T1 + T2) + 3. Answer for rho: 3.8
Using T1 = 0.5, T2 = 0.3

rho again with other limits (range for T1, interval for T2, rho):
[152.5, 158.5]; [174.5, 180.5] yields 4.2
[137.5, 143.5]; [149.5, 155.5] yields 3.8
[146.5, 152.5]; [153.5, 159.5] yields 4.3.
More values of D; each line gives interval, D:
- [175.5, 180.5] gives 178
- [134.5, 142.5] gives 142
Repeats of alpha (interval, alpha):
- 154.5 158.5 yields 0.83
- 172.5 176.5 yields 0.78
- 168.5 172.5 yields 0.79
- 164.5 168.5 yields 0.83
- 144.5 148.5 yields 0.75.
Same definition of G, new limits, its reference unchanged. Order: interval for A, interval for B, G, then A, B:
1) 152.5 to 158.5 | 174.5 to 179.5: 0.001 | -0.04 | 0.064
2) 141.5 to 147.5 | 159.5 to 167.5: 0.001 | 0.04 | -0.011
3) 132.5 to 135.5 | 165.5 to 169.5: 0.004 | 0.09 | -0.030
